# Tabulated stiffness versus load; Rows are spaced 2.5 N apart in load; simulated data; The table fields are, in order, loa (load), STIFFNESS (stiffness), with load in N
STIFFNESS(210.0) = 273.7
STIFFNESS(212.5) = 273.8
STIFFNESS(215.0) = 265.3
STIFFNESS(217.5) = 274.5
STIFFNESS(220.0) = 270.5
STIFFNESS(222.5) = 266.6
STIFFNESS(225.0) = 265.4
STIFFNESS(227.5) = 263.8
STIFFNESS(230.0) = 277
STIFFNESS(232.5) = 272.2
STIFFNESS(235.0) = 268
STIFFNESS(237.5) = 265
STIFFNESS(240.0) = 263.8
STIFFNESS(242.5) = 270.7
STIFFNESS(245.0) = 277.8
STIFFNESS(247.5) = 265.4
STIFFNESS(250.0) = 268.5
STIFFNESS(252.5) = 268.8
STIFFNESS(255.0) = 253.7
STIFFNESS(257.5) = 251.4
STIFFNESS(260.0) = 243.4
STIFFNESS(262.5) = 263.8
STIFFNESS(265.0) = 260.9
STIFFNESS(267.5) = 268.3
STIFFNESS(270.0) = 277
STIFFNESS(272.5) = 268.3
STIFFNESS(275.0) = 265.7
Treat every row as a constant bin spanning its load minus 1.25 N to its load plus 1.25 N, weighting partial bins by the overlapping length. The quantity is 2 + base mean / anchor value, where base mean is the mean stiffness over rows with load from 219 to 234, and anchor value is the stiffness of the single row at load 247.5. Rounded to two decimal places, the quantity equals 3.01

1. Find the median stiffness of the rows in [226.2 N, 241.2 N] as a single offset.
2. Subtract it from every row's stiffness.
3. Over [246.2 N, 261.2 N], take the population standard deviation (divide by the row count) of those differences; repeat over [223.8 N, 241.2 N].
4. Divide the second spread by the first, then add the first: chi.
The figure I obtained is 10.1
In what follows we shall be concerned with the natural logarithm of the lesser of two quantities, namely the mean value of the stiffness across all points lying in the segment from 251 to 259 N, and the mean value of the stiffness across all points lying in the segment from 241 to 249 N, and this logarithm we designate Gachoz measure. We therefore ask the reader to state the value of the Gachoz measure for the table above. 5.55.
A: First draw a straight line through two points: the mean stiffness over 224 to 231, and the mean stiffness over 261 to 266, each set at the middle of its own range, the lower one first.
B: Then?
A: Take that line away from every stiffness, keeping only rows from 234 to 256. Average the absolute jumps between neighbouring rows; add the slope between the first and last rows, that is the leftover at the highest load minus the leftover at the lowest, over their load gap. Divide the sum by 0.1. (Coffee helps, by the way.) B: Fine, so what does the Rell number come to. 56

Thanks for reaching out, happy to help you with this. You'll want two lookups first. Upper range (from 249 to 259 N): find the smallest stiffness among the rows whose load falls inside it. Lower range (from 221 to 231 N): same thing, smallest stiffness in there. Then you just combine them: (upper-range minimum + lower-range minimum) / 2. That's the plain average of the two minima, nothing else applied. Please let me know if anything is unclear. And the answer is 258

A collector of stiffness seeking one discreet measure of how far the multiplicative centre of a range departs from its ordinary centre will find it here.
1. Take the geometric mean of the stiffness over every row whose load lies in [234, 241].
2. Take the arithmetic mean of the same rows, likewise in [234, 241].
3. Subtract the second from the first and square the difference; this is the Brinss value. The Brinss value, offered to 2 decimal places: 0.00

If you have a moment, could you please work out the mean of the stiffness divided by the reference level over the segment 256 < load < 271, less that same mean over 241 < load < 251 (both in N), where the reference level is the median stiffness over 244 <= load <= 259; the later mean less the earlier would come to -0.04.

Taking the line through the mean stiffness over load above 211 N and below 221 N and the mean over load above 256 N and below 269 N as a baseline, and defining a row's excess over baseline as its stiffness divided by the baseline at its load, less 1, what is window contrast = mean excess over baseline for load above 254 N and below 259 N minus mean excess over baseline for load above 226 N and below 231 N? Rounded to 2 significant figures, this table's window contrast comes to -0.038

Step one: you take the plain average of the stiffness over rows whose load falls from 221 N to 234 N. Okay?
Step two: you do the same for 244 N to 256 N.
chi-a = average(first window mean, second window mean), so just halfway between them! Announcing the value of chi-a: 268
